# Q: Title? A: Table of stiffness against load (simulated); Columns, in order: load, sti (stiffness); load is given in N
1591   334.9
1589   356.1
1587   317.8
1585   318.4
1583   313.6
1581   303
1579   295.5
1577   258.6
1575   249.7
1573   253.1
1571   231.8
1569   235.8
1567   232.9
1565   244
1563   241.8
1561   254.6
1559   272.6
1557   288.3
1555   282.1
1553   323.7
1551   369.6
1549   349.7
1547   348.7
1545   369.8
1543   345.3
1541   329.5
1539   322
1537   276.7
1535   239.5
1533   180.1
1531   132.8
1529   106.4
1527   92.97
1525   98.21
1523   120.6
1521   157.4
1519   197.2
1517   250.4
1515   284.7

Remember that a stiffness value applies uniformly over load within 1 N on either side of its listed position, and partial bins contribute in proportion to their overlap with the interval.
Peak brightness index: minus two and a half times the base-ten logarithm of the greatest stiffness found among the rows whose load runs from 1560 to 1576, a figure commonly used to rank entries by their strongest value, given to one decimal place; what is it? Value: -6.0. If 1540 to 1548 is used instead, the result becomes -6.4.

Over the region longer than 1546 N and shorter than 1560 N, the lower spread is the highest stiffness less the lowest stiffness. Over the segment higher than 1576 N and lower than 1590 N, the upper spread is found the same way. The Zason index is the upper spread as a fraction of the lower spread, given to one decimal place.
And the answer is 1.0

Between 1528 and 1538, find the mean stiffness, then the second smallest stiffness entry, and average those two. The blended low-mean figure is 160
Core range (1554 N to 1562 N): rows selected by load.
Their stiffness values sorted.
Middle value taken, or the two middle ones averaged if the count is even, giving 277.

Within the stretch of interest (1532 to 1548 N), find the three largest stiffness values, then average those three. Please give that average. 355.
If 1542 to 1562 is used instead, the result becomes 363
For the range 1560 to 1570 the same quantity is 247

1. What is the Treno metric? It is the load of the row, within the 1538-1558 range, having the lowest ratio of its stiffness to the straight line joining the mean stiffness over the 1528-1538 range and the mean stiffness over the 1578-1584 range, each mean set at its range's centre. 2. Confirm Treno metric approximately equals 1555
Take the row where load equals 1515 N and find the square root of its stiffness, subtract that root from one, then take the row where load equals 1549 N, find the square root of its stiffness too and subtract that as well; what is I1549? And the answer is -35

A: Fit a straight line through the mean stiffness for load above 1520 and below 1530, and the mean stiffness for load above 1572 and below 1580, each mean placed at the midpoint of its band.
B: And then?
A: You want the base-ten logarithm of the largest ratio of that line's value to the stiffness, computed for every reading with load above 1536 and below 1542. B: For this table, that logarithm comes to -0.27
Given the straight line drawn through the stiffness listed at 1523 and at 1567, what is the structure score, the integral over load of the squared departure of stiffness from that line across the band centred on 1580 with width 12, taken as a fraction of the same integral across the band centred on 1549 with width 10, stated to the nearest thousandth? 0.039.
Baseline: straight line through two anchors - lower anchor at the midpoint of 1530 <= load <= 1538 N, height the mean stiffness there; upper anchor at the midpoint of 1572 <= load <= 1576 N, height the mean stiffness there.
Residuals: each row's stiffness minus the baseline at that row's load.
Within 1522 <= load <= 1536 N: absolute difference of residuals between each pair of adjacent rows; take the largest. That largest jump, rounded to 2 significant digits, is 57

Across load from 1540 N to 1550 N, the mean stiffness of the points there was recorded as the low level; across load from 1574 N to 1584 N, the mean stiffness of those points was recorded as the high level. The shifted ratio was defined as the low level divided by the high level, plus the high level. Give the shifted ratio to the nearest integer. 285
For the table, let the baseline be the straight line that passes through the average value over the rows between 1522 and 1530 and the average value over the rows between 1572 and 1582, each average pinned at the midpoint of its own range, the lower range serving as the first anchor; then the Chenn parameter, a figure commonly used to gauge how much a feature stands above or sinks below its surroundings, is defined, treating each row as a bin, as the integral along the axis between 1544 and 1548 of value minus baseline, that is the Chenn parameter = 756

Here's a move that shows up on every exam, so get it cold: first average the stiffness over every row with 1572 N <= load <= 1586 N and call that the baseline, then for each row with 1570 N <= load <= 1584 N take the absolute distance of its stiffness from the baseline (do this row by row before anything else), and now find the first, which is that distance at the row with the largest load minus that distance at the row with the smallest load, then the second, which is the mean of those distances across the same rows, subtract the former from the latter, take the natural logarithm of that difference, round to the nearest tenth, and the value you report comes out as 4.0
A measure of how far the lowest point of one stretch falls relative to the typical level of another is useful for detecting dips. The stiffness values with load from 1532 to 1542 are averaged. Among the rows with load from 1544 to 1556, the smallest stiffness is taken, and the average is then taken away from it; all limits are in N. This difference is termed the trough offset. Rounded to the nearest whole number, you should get 13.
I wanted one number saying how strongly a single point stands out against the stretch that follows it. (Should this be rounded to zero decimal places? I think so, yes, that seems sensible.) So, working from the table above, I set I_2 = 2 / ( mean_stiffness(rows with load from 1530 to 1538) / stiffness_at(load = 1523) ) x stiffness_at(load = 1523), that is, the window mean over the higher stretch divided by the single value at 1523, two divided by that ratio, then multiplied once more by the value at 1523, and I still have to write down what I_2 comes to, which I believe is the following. 140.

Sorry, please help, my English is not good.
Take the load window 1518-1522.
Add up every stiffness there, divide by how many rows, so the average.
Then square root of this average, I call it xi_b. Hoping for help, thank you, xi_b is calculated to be 13.3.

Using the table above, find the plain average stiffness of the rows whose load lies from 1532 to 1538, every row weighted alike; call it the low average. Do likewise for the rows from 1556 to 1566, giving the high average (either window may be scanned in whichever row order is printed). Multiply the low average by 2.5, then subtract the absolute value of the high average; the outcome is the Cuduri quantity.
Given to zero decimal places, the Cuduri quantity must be 320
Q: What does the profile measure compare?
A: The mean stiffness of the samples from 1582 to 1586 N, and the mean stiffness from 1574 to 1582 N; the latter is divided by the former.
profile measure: 0.9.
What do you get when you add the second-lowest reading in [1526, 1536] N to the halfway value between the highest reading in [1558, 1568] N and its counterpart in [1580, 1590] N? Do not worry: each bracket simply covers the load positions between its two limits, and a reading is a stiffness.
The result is 421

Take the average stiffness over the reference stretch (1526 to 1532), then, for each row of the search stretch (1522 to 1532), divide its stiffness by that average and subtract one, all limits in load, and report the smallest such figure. -0.2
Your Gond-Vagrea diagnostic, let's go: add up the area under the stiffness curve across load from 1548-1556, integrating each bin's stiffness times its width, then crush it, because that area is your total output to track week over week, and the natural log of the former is 7.88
